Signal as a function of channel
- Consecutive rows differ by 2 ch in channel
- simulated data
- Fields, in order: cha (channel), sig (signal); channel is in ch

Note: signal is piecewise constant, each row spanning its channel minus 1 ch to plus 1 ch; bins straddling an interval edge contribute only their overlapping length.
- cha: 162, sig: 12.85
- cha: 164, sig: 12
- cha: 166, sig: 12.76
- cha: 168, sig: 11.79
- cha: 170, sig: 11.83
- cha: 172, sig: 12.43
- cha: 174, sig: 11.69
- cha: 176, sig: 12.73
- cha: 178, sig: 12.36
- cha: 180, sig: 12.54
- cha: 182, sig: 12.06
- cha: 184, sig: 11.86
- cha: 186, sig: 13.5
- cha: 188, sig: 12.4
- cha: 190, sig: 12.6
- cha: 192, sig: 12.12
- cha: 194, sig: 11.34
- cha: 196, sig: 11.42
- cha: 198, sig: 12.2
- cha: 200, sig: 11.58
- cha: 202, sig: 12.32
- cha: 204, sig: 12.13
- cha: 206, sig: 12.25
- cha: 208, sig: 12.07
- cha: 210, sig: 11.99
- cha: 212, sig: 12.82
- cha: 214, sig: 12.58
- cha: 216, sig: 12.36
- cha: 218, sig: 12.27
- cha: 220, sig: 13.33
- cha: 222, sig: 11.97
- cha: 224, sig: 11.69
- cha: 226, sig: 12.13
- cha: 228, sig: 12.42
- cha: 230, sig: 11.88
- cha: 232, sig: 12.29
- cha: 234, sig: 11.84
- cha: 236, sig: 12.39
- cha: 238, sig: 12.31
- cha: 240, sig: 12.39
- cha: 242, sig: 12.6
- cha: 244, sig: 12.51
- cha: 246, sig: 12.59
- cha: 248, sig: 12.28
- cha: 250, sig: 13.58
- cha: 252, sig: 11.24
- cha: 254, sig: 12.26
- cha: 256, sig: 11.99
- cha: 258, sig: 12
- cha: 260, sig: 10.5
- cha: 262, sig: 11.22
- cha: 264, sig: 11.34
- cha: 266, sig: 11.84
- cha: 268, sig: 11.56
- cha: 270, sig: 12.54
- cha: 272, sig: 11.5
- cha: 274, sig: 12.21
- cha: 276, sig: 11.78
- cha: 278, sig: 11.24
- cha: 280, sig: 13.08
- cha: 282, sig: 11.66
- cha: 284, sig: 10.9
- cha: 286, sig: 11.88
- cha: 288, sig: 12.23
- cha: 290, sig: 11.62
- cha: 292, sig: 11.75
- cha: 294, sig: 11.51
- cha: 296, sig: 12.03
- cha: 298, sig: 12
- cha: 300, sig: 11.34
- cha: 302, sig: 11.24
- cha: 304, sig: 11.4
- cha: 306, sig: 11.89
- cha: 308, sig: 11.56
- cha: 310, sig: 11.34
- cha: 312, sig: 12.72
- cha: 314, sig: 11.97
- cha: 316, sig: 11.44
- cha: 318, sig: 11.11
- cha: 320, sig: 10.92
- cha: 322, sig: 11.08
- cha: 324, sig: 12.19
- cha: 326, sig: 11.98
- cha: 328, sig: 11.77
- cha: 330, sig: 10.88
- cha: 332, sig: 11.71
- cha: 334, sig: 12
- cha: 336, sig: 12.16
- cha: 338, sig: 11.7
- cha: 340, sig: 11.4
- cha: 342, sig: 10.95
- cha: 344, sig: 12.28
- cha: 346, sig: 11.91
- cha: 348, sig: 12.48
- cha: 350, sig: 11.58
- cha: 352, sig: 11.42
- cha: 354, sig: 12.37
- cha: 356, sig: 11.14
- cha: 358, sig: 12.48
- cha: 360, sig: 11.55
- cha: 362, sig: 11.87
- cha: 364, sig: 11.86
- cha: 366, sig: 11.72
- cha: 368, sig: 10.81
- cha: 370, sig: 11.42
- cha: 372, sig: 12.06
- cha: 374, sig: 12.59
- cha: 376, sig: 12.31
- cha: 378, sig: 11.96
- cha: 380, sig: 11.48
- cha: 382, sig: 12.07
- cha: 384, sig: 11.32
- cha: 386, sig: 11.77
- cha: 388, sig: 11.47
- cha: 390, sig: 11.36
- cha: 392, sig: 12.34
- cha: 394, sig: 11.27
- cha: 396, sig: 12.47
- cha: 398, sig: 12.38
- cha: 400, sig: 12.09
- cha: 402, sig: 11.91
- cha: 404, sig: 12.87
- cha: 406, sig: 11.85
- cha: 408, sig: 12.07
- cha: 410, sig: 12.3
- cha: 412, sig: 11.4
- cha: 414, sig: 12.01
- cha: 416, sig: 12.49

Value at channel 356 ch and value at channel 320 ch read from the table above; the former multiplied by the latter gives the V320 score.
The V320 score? 122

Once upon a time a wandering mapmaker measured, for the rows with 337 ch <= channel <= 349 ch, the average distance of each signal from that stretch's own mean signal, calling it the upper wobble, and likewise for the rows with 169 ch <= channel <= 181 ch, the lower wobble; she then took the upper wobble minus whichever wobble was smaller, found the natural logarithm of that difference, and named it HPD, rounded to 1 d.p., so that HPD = -2.3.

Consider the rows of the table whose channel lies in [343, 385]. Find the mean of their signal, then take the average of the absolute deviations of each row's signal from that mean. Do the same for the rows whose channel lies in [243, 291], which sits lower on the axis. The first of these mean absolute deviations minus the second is -0.14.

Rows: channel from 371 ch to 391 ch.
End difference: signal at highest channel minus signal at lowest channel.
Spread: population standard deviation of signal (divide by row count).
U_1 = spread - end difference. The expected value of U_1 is 1.1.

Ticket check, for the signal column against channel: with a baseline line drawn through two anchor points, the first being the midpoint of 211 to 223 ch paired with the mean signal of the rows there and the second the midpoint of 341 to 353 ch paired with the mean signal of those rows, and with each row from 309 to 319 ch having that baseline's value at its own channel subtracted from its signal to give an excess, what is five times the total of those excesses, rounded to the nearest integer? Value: -6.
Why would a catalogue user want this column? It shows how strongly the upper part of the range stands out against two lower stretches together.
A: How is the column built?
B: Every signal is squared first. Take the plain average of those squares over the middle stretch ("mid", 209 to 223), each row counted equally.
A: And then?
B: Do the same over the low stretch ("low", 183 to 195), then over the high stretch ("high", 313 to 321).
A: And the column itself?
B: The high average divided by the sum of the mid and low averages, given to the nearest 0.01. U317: 0.42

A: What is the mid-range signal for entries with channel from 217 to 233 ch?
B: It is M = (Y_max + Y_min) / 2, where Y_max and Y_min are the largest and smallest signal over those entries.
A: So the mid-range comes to 12.5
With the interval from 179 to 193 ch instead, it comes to 12.7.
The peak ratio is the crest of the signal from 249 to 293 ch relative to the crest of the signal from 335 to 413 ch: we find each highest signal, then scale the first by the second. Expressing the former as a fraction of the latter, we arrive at 1.06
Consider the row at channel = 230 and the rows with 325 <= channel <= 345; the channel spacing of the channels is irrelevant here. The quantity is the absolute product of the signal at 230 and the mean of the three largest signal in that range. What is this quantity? 144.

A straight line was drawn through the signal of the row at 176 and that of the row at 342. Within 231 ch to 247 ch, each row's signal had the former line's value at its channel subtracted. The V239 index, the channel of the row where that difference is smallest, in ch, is 234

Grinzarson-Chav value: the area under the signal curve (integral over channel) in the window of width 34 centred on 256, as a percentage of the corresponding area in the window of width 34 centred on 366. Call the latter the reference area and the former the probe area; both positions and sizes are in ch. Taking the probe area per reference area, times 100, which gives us 102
